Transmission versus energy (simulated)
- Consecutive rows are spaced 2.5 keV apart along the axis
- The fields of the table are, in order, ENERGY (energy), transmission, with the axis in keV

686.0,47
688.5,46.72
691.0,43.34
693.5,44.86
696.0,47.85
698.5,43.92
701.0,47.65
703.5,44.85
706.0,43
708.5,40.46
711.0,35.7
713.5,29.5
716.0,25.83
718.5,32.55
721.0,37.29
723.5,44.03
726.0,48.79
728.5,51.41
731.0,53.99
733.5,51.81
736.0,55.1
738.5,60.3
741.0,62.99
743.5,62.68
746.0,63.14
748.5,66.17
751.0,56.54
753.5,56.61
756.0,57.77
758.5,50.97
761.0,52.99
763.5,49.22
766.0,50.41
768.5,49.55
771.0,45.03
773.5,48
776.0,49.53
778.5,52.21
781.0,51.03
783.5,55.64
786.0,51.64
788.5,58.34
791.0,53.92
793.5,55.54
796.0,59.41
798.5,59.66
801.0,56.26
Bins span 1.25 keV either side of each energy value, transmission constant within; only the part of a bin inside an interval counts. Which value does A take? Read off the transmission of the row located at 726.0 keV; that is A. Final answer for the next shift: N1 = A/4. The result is 12.2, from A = 48.79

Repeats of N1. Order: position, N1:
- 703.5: 11.2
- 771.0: 11.3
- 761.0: 13.2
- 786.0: 12.9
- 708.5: 10.1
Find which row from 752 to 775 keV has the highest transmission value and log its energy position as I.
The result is 756.0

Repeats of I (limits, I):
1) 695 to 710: 696.0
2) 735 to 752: 748.5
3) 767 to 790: 788.5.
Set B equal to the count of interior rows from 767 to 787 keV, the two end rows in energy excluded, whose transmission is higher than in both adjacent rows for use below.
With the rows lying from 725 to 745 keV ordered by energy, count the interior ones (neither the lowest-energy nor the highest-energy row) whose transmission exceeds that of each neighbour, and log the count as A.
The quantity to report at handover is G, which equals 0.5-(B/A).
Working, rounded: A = 2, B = 2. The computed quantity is -0.5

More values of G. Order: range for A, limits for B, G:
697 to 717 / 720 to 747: -1.5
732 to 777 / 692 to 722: 0.1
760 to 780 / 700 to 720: 0.5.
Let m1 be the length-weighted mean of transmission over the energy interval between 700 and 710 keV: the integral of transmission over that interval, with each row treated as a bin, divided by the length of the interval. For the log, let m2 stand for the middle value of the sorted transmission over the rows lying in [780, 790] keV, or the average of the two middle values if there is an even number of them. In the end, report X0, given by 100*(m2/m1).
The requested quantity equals 123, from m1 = 43.7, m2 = 54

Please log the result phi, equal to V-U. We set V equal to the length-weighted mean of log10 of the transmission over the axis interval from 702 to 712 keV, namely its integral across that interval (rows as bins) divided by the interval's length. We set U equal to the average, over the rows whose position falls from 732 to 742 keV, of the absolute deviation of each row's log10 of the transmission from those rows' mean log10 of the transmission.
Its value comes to 1.58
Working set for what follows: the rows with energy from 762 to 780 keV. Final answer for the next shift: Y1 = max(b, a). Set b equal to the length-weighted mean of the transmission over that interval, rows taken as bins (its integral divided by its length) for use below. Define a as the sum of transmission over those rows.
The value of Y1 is 344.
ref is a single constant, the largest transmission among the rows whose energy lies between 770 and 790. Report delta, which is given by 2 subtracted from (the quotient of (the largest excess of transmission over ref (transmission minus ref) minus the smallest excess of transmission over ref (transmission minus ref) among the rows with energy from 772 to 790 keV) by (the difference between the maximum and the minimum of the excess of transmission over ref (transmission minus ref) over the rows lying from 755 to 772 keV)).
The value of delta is -1.2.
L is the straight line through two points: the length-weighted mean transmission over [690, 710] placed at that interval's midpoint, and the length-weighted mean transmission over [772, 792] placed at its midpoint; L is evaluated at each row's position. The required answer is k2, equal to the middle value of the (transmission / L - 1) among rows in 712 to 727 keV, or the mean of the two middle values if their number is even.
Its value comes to -0.25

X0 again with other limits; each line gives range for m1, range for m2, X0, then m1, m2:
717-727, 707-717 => 81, 40.1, 33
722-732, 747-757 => 116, 49.1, 57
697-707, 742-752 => 140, 45.0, 63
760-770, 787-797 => 113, 50.3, 57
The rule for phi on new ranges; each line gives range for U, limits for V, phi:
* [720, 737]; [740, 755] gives 1.74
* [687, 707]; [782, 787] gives 1.71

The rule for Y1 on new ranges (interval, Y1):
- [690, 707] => 315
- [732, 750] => 422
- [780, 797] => 386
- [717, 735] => 320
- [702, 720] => 252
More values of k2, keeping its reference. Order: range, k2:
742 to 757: 0.22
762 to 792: -0.02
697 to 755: 0.07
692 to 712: 0.00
